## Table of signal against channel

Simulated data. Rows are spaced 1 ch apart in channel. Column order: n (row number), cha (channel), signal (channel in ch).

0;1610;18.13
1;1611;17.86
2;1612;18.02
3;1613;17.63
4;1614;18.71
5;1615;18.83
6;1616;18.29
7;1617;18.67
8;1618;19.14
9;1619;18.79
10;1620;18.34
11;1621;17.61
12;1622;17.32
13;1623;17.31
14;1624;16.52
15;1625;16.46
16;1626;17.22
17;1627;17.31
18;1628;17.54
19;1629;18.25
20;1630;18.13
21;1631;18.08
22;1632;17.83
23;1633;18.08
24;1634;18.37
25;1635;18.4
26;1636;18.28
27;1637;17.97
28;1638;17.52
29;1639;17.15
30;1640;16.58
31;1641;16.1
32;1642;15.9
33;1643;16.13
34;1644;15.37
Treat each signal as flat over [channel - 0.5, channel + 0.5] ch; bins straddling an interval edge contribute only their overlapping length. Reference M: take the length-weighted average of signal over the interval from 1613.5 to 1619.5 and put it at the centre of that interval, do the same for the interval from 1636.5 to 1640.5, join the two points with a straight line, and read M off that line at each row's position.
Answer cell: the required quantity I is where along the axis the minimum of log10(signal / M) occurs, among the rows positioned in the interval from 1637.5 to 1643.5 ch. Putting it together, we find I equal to 1642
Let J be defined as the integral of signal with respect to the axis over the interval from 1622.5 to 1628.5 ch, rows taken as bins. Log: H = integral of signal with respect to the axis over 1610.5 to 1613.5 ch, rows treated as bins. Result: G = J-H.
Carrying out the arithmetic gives 49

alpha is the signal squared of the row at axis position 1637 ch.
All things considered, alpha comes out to 323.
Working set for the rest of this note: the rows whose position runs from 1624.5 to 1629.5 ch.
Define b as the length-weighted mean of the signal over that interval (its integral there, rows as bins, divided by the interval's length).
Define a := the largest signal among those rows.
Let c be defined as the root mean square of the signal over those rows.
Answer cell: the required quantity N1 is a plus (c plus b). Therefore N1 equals 53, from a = 18.25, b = 17.4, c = 17.4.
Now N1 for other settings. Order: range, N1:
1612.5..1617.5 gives 56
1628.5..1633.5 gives 54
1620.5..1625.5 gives 52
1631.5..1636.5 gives 55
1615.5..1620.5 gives 56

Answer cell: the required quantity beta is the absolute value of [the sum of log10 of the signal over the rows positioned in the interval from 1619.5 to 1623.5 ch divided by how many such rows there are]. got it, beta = 1.25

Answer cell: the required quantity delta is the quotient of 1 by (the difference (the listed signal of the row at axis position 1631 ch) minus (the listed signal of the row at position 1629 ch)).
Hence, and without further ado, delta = -6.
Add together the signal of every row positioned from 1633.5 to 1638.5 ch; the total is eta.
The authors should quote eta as 90.5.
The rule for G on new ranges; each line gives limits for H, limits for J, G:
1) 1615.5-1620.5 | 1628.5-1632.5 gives -21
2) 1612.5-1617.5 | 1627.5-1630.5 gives -38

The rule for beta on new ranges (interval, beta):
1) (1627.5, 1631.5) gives 1.26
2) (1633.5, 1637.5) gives 1.26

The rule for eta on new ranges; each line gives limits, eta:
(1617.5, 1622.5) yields 91.2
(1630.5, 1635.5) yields 90.8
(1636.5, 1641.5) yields 85.3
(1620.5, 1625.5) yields 85.2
